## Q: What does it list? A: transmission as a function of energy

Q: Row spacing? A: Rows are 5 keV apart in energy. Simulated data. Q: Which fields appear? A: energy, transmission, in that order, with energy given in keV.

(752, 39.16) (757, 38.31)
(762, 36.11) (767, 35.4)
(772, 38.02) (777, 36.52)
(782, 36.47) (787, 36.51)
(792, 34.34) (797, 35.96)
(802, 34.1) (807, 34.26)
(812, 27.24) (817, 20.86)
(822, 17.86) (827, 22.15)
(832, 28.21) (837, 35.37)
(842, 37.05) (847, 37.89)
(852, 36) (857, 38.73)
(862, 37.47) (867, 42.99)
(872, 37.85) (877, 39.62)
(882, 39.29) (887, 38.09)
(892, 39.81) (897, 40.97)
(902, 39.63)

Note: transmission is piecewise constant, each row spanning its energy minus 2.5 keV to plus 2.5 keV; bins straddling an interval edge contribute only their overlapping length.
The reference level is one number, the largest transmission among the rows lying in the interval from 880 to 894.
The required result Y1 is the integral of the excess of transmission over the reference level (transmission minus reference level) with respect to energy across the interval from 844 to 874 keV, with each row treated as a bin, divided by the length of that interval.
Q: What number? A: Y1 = -1.3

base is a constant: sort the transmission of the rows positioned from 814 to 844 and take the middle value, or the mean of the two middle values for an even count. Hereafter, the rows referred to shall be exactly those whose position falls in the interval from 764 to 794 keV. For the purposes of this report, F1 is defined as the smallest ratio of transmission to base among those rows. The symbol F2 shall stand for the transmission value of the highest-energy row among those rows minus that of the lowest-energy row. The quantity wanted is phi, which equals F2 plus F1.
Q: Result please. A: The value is 0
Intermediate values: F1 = 1.36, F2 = -1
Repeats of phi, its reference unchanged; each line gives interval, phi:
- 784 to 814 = -8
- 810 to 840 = 9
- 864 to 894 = -2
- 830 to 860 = 12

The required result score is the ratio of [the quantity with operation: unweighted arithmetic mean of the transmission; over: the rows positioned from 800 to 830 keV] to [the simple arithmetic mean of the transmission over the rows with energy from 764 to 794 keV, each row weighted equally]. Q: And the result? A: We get 0.72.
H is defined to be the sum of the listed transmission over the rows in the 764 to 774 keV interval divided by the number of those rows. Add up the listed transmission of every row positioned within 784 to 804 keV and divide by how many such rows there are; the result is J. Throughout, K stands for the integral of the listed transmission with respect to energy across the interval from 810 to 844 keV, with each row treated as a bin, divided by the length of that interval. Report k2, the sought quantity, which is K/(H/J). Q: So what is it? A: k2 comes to 26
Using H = 36.7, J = 35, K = 27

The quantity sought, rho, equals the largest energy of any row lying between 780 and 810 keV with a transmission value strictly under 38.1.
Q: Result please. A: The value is 807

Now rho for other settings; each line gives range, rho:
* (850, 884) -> 872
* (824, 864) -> 862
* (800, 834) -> 832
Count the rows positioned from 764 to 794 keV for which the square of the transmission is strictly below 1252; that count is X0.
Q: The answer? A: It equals 1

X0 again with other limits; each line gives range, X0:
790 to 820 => 5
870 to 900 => 0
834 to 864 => 1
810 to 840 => 6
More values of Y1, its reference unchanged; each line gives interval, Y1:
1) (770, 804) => -3.8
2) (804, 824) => -14.3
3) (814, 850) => -11.2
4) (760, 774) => -3.3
